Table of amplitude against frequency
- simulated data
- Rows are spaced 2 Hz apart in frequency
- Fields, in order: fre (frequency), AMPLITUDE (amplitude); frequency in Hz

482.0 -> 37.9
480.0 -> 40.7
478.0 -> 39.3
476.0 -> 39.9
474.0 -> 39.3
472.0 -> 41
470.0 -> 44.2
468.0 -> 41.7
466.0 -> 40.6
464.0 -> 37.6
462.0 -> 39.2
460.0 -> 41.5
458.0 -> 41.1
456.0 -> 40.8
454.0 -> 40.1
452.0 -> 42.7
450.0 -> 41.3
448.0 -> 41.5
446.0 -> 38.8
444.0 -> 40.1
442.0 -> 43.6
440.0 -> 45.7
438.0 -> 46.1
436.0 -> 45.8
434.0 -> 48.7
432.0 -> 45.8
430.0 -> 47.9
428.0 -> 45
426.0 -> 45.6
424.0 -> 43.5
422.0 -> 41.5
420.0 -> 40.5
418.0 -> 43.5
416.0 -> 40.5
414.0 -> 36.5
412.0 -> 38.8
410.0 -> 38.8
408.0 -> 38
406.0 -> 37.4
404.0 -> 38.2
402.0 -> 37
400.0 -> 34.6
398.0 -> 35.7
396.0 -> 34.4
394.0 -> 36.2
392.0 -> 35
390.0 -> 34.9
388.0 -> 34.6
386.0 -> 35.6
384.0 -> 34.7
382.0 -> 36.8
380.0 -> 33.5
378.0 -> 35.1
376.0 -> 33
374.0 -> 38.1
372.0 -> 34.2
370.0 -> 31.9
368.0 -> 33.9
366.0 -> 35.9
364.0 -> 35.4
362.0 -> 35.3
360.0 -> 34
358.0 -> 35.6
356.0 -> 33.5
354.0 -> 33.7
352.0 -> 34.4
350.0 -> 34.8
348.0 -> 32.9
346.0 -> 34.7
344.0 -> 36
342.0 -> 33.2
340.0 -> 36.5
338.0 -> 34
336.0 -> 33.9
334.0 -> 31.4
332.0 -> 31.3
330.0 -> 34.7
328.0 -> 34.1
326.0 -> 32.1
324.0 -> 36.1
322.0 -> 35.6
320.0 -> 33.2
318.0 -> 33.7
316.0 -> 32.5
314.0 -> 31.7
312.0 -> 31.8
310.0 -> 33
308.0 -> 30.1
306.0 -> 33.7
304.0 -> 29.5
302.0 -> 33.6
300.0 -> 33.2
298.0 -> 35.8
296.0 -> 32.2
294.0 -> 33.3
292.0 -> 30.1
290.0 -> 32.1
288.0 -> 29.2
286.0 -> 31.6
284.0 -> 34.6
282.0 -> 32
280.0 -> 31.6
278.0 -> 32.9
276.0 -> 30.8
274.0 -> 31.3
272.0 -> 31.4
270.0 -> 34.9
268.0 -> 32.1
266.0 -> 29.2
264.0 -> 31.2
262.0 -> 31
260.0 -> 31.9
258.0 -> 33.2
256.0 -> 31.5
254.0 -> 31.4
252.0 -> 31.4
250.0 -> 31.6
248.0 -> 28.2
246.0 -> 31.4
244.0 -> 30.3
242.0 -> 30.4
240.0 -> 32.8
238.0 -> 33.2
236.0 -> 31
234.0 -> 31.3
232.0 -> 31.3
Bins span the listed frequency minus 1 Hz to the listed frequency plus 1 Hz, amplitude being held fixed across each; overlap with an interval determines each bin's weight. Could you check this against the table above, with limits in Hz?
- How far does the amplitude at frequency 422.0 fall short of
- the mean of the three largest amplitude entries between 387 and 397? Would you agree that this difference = -6.1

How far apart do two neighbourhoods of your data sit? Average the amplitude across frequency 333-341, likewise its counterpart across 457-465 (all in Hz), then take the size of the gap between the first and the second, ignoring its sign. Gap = 5.9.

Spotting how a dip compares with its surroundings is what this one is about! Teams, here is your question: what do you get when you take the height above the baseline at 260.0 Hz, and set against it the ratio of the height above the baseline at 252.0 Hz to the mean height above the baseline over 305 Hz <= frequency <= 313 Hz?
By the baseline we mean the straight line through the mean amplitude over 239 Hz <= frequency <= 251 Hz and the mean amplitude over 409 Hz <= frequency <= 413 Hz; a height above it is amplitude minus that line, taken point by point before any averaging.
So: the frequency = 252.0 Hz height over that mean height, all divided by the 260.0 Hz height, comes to -0.41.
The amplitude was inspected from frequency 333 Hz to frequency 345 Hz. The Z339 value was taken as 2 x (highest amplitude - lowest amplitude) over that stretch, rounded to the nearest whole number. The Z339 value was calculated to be 10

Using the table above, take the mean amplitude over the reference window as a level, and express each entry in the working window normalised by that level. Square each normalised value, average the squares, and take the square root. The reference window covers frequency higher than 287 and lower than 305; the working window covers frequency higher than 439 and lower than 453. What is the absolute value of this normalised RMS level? 1.31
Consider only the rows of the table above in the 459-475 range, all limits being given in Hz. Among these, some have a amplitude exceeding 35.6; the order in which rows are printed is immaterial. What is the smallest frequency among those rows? 460.0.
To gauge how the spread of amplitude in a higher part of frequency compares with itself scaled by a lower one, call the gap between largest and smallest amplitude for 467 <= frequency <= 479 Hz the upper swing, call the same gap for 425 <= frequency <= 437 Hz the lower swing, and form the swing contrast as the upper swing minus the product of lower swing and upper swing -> -13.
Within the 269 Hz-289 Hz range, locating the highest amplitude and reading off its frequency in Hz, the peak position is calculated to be 270.0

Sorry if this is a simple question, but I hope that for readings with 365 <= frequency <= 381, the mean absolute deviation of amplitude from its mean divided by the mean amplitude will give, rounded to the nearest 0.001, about 0.042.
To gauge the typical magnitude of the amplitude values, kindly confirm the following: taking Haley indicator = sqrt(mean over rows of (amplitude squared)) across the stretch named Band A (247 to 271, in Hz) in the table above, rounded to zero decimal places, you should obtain 32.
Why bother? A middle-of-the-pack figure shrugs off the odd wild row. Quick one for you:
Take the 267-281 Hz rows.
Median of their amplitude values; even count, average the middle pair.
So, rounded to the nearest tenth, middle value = 31.6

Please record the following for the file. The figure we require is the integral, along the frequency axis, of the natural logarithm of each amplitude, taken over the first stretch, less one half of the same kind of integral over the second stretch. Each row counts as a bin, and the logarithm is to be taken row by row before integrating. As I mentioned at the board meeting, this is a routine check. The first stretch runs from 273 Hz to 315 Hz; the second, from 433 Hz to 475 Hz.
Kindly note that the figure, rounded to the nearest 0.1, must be 67.2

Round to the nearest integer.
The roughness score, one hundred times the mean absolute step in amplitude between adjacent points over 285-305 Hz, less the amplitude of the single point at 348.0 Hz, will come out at 215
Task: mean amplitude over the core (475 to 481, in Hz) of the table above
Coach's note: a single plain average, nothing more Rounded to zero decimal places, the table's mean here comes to 40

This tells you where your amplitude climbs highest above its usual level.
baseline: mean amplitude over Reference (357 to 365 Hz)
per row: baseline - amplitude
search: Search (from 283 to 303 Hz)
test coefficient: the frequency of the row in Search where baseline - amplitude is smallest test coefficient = 298.0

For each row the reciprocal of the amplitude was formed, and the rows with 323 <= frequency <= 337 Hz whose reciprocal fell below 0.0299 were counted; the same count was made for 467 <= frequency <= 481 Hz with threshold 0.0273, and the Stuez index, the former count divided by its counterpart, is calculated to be 0.57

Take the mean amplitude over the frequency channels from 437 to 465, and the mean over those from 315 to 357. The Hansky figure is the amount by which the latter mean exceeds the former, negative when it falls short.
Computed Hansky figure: -7.5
